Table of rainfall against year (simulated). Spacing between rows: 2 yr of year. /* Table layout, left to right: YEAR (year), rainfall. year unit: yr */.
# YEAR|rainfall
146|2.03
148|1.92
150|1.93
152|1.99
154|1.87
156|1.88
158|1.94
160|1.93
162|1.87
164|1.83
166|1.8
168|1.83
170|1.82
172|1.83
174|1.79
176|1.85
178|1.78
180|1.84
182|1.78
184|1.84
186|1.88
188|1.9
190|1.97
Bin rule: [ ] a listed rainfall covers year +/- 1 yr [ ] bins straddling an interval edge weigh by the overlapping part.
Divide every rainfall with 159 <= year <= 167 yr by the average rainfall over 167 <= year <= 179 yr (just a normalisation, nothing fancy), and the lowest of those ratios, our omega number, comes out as 0.99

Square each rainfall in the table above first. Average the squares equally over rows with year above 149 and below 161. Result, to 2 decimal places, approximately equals 3.70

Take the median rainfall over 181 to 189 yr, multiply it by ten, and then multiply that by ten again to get 186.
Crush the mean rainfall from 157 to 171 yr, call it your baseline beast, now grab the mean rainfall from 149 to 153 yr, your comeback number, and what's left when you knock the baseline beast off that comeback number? 0.10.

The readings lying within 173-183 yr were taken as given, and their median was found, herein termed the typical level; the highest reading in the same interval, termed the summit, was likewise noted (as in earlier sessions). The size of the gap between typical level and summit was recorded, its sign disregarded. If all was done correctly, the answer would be 0.060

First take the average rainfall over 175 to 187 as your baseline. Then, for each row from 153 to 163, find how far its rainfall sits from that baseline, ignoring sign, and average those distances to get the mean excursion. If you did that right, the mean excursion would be 0.070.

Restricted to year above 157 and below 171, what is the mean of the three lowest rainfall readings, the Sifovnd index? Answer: 1.82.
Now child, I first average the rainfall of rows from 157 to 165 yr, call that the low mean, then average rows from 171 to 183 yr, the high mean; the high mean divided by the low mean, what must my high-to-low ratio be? 0.96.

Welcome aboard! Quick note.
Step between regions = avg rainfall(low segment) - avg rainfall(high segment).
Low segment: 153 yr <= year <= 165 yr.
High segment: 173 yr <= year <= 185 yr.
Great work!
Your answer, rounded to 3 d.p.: 0.073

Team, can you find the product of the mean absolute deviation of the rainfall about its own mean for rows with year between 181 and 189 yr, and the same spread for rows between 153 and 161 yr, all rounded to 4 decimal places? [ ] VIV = 0.0012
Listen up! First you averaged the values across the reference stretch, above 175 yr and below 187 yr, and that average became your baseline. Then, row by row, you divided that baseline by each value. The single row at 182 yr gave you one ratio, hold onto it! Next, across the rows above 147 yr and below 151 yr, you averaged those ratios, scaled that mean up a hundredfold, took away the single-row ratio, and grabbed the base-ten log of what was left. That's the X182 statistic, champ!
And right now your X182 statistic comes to 1.97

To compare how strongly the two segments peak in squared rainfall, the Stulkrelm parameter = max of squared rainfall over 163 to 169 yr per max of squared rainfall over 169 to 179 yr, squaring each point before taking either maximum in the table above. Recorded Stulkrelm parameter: 0.98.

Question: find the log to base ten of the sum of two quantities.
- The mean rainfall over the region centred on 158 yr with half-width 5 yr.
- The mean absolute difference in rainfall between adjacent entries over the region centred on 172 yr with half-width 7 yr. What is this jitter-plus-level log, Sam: 0.287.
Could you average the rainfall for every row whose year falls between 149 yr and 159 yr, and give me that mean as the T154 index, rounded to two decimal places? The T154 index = 1.92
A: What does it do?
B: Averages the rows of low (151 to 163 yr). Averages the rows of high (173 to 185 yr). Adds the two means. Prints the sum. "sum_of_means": 3.73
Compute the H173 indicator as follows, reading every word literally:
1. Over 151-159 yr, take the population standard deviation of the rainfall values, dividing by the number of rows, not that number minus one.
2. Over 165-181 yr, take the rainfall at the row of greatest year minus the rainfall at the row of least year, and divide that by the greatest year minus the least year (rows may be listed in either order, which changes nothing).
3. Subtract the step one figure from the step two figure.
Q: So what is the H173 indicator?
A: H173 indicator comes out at -0.046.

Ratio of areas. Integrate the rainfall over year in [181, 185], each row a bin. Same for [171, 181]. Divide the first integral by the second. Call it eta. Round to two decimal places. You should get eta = 0.40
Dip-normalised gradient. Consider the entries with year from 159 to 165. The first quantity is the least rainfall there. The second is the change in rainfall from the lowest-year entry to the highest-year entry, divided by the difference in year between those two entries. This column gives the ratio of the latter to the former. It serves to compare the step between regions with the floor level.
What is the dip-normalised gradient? -0.014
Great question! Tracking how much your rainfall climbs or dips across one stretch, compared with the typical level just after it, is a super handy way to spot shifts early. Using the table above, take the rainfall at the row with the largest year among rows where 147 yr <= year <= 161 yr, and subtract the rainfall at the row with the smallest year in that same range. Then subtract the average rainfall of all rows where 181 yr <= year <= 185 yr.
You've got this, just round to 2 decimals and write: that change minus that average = -1.80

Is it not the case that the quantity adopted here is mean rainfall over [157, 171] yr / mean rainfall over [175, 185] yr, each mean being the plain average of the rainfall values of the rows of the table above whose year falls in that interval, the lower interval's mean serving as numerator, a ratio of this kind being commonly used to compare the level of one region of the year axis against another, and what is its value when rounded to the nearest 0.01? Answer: 1.02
